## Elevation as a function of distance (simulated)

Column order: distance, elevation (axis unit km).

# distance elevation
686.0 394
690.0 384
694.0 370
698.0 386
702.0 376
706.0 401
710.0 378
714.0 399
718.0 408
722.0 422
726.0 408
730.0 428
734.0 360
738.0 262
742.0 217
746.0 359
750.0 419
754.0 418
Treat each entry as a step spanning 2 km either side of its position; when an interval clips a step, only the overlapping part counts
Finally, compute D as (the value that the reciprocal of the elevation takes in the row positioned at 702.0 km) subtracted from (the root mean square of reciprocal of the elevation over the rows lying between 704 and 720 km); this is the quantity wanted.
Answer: -0.0001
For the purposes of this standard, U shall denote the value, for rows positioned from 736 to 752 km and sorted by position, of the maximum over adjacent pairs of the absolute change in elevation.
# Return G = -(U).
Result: -142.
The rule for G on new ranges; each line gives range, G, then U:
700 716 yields -25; 25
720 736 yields -68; 68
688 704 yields -16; 16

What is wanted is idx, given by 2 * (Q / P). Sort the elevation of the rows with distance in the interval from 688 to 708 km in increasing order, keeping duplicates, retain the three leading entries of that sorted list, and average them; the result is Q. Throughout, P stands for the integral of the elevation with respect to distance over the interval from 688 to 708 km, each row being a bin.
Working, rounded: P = 7668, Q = 377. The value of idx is 0.0982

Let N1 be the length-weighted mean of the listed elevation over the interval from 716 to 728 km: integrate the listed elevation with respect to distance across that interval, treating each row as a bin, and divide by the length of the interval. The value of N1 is 413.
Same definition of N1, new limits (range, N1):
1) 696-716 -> 388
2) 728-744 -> 317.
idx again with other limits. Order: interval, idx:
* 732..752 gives 0.0864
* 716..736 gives 0.0967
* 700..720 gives 0.0979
